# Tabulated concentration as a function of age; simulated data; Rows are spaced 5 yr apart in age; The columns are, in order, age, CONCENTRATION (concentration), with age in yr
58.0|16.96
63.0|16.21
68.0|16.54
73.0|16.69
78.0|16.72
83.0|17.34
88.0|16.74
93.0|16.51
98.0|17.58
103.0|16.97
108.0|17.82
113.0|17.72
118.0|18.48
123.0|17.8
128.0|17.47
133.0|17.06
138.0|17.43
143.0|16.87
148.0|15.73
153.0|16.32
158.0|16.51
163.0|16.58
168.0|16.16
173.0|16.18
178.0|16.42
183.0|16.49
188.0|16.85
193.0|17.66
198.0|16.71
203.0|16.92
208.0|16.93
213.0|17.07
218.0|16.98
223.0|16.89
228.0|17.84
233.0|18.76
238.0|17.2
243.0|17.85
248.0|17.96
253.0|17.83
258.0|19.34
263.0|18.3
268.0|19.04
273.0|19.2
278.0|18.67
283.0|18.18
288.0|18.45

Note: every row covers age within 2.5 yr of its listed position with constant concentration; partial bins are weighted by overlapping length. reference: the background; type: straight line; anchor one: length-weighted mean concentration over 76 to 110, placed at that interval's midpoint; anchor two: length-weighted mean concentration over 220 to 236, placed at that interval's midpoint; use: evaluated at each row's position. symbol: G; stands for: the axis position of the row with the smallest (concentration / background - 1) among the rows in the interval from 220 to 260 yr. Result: 223.0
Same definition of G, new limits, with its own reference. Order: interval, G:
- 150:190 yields 173.0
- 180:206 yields 183.0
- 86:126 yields 93.0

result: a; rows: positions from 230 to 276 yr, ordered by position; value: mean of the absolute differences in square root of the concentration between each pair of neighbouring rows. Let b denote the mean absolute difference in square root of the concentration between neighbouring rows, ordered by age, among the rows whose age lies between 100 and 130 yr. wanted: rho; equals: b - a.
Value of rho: -0.022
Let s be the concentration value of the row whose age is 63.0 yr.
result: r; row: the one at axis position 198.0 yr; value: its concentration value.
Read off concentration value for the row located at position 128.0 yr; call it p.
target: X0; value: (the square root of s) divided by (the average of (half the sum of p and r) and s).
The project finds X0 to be 0.242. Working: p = 17.47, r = 16.71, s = 16.21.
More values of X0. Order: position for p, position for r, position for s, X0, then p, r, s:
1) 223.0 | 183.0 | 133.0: 0.245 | 16.89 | 16.49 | 17.06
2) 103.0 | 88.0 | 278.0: 0.243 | 16.97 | 16.74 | 18.67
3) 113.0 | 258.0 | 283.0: 0.232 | 17.72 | 19.34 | 18.18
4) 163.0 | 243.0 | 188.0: 0.241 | 16.58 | 17.85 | 16.85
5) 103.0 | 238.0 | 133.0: 0.242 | 16.97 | 17.2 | 17.06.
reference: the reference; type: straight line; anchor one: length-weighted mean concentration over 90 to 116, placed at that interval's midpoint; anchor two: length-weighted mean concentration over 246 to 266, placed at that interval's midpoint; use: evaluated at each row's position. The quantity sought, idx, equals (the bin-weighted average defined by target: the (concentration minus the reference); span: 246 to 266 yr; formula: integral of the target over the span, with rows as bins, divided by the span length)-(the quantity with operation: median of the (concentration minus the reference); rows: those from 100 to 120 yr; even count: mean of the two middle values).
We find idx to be -0.4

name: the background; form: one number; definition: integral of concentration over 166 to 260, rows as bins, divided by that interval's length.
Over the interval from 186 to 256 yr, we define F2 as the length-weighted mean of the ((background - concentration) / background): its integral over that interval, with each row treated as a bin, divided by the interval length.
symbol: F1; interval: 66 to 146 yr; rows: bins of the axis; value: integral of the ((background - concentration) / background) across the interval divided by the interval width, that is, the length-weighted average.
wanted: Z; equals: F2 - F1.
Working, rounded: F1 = 0.00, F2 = -0.01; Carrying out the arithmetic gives -0.01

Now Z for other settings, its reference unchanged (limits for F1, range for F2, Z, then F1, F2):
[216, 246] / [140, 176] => 0.07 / -0.02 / 0.05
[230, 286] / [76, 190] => 0.08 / -0.07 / 0.02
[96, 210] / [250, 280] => -0.10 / 0.02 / -0.08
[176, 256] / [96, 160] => 0.00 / 0.00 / 0.00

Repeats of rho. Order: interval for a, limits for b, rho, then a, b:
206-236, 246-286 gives 0.024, 0.05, 0.076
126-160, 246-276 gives 0.016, 0.07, 0.083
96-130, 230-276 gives 0.020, 0.07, 0.086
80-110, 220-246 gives 0.040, 0.08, 0.121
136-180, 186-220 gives -0.005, 0.05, 0.044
